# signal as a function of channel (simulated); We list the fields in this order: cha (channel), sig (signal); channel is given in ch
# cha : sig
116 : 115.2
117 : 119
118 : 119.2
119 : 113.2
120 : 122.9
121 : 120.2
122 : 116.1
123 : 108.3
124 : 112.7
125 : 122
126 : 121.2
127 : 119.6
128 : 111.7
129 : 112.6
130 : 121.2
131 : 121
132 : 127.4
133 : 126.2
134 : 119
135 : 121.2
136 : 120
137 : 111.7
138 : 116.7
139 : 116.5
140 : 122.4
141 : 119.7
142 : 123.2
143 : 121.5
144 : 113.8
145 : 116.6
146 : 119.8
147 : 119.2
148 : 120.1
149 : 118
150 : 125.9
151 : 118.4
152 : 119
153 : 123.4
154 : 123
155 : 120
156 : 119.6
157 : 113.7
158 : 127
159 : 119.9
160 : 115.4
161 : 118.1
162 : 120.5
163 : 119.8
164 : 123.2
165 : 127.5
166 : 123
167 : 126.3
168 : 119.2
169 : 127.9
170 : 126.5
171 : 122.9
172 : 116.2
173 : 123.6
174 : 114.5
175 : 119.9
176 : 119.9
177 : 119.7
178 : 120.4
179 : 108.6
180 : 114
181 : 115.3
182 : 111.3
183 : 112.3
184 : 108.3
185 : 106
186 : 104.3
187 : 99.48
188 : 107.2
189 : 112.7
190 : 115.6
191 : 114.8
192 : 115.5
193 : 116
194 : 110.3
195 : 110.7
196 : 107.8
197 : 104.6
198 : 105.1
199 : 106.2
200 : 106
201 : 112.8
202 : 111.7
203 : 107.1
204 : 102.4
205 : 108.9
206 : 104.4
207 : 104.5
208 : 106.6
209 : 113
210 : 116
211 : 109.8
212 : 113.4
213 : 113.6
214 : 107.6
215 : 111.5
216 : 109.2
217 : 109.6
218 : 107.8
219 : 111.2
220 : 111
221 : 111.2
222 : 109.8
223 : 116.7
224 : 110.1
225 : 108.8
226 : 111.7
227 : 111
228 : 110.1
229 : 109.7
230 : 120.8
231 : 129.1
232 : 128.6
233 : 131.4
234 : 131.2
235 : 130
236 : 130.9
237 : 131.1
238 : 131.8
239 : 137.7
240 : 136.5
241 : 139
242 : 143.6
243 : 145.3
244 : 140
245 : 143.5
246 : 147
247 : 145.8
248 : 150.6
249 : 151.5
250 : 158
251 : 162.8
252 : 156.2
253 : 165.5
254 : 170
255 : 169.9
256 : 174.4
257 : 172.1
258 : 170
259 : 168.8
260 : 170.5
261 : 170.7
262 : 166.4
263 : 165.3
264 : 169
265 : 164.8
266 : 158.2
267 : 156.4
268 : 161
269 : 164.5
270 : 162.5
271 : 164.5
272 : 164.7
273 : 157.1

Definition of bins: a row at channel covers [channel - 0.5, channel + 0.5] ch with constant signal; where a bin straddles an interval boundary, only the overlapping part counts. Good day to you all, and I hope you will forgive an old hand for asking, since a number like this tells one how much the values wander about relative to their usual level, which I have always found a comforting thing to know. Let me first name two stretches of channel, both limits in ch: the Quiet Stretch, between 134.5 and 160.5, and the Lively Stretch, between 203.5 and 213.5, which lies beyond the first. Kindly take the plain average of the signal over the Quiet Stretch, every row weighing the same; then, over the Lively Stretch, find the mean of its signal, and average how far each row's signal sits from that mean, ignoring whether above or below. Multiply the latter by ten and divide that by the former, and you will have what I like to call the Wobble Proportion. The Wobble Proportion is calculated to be 0.33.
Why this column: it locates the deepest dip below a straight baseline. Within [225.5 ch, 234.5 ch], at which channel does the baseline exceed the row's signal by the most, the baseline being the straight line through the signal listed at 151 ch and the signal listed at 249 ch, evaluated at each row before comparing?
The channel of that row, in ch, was 229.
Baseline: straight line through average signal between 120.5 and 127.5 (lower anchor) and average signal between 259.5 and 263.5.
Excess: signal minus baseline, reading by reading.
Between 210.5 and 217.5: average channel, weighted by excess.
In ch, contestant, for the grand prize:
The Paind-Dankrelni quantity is 214.1 ch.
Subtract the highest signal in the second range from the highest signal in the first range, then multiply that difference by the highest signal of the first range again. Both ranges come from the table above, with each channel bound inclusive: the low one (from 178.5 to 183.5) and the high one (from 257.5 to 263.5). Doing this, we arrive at -6388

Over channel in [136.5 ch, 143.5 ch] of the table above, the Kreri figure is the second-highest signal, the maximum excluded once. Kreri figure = 122.4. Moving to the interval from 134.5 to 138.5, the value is 120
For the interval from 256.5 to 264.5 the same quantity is 170.7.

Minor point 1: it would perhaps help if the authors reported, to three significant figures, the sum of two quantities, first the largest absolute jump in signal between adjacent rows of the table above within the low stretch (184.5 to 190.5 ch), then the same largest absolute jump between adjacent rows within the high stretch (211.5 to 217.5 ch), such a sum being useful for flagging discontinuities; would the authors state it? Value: 13.7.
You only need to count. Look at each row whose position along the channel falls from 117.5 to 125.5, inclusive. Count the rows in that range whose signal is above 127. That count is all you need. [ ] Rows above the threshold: 0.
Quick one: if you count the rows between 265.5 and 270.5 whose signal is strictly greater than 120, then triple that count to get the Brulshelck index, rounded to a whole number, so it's 15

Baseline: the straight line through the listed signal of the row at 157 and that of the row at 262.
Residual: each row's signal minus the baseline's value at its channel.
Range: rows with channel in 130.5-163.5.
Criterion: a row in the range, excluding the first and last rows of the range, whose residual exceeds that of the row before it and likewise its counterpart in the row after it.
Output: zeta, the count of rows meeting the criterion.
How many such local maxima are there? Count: 11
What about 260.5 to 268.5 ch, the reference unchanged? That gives 1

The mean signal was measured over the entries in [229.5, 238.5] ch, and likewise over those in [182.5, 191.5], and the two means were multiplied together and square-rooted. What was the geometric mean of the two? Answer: 119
